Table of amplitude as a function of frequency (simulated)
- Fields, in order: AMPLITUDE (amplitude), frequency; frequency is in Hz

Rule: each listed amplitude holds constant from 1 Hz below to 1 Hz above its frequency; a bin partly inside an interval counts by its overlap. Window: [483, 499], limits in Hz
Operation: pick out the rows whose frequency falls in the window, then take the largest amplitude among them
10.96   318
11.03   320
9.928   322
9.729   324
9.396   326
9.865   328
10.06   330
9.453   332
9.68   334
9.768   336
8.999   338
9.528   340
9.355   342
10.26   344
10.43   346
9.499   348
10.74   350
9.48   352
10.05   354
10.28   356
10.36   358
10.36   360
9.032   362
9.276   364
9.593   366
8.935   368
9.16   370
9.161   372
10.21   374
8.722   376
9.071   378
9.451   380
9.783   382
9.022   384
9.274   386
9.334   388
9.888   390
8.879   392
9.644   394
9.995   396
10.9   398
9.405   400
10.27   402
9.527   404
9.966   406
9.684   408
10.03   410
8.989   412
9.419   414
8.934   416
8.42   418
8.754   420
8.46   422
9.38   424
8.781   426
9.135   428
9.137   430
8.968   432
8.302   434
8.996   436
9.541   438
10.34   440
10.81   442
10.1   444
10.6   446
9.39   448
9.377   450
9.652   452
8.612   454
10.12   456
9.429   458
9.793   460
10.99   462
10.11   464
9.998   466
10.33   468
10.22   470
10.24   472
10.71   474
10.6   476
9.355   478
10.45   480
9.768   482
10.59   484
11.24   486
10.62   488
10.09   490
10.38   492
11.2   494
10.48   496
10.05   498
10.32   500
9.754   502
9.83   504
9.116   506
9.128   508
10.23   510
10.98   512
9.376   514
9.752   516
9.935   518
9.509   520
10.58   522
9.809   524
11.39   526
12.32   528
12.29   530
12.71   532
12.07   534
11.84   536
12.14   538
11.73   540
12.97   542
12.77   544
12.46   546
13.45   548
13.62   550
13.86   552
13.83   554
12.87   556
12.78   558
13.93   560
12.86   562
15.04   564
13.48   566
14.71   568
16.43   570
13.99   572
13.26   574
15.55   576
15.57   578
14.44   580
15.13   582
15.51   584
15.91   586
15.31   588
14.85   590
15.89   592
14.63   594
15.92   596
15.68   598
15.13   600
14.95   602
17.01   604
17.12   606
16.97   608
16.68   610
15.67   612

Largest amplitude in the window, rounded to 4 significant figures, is 11.24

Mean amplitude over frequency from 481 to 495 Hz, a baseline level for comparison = 10.6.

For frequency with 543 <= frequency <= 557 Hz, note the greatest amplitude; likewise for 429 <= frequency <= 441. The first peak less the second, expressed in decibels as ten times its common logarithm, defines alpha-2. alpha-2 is 5.5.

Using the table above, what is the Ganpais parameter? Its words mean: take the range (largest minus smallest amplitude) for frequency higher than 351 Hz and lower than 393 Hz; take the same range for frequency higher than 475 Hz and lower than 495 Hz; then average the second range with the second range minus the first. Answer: 1.1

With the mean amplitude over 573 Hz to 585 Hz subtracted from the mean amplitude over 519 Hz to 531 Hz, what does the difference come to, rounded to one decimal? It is -3.9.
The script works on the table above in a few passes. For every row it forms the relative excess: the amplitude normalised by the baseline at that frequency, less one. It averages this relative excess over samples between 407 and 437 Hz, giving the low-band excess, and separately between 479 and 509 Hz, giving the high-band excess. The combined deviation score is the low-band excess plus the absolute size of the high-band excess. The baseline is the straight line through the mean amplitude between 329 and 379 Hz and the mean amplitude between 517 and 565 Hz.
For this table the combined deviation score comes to -0.02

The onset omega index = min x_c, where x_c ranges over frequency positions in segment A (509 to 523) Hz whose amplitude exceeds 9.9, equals 510 Hz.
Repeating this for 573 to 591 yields 574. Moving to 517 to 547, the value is 518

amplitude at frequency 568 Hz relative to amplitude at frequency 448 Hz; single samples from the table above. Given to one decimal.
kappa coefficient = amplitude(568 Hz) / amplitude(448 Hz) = 1.6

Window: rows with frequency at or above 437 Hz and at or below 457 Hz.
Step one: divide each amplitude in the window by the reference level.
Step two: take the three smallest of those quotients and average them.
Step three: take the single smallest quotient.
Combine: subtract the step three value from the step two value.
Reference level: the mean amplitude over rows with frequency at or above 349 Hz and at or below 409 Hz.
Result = 0.053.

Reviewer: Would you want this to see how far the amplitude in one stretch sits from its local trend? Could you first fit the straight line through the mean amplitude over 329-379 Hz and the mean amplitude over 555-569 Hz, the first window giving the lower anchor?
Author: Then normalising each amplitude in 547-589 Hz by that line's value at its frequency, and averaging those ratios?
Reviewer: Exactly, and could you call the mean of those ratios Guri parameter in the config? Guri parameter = 1.04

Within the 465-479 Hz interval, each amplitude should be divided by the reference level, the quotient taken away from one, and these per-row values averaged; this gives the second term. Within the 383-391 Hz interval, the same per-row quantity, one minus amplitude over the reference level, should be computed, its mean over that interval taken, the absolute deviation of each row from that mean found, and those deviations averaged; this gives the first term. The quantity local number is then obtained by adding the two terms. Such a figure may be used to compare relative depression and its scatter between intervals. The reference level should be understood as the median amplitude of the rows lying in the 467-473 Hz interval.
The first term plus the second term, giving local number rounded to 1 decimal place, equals 0.0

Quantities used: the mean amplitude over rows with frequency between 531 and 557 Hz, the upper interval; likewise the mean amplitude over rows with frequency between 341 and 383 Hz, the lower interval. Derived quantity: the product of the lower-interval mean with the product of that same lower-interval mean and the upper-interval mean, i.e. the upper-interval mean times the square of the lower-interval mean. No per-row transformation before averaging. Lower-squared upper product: 1198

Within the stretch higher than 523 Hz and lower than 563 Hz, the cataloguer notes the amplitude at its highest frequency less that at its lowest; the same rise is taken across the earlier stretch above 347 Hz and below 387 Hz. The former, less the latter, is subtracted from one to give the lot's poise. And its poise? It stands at -2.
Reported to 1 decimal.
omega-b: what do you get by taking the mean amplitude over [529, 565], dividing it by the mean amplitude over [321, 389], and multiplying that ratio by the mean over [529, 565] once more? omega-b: 17.4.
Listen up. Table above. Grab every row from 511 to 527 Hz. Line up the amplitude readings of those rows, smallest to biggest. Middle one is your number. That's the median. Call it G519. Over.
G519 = 9.9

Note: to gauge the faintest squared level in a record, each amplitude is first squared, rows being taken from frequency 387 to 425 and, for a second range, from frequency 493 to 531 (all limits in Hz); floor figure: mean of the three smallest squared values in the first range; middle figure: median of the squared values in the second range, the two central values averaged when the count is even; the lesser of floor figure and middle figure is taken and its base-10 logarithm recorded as 1.86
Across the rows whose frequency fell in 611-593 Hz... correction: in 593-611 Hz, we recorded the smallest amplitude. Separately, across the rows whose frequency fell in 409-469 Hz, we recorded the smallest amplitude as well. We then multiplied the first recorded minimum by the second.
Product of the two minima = 121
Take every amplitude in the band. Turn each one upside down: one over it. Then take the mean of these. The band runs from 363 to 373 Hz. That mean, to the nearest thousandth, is 0.108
